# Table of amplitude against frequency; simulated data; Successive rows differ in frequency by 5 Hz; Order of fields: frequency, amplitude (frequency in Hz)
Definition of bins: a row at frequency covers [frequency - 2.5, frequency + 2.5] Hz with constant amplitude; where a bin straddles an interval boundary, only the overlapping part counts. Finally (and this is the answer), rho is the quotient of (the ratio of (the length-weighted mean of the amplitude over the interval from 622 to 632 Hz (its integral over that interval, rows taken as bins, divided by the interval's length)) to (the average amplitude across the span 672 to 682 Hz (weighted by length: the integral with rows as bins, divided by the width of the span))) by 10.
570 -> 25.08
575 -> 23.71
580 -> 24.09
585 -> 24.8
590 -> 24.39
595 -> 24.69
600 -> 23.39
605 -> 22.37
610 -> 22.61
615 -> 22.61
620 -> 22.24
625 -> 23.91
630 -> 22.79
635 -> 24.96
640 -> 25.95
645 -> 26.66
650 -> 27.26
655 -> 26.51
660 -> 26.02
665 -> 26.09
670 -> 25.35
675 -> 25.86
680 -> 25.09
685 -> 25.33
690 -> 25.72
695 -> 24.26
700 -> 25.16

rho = 0.092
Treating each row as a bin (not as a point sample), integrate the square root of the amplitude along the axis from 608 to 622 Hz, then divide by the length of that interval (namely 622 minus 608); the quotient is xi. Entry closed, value 4.74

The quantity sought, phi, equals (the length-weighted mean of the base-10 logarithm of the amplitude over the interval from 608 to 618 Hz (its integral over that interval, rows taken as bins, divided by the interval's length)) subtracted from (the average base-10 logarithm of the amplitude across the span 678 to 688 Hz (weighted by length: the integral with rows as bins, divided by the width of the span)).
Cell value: 0.05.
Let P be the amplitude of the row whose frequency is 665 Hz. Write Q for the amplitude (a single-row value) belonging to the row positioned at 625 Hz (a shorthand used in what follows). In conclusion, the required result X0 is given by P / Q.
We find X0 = 1.09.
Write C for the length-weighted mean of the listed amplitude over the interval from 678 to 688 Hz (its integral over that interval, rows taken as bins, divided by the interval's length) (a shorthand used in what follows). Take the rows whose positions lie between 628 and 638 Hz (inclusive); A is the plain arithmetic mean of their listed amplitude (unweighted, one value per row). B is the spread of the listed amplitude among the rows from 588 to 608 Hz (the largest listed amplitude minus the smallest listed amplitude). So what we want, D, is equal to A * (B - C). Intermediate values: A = 23.9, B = 2.3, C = 25.2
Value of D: -547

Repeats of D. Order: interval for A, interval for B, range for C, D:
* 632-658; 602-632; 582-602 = -595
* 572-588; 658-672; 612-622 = -525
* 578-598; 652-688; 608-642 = -542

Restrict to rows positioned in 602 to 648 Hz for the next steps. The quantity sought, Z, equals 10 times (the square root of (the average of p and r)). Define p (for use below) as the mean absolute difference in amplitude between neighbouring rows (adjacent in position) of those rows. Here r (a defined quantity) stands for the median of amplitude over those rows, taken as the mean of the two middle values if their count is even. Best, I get 34.4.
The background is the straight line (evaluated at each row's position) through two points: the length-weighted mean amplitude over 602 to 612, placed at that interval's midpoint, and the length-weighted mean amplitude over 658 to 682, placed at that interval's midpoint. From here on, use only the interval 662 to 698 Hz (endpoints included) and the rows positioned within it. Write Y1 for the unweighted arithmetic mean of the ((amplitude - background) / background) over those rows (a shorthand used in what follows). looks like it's -0.03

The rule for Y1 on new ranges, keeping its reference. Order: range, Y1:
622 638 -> 0.01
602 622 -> -0.02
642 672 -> 0.05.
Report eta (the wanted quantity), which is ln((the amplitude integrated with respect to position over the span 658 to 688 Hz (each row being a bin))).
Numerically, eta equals 6.645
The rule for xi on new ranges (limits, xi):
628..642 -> 4.96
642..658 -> 5.17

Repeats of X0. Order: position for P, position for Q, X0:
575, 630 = 1.04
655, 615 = 1.17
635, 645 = 0.94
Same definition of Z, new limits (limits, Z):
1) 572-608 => 35.2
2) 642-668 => 36.7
